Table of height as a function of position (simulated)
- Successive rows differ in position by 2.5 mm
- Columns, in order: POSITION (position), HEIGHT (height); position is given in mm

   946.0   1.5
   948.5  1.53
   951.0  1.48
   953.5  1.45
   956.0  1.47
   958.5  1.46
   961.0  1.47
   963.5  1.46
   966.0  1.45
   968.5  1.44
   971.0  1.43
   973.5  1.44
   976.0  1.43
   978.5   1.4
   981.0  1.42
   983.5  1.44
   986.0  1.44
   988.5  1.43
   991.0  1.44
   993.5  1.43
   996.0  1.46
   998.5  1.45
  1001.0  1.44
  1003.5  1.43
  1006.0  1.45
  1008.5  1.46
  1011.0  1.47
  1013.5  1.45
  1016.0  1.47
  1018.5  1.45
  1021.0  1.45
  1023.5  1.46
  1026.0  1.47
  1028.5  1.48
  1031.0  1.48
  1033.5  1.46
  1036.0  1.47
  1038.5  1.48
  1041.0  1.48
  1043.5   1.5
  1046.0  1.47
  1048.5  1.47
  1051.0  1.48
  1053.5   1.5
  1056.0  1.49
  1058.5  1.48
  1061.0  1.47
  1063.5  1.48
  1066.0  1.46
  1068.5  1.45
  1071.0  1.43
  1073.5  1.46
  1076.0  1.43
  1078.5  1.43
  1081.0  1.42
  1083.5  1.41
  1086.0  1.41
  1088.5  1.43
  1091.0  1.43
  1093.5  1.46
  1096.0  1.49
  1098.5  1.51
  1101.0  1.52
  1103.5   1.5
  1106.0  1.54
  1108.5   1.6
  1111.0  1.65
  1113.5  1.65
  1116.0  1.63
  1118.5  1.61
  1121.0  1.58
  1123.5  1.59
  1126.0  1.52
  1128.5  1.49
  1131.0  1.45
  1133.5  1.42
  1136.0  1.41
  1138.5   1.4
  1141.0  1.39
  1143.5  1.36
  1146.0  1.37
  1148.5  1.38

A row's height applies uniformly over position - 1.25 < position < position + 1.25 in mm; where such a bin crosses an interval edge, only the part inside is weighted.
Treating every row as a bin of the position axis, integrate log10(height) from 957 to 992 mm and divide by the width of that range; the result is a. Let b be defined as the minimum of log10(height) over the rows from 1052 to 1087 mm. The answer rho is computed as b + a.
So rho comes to 0.307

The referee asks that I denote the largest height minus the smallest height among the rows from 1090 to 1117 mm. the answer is 0.22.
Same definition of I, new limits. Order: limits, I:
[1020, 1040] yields 0.03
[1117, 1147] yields 0.25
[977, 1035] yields 0.08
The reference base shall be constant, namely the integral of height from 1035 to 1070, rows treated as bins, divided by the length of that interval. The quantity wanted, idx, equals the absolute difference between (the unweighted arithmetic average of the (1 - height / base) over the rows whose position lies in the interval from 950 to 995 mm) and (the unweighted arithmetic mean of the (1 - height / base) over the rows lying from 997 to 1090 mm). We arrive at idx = 0.01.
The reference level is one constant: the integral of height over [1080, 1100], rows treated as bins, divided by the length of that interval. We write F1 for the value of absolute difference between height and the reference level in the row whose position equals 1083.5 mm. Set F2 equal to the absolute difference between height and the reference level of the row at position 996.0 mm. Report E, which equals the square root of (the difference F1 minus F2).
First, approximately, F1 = 0.036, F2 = 0.014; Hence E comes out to 0.15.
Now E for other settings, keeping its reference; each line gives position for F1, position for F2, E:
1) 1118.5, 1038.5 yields 0.36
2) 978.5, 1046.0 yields 0.15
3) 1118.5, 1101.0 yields 0.30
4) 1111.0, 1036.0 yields 0.42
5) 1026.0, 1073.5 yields 0.10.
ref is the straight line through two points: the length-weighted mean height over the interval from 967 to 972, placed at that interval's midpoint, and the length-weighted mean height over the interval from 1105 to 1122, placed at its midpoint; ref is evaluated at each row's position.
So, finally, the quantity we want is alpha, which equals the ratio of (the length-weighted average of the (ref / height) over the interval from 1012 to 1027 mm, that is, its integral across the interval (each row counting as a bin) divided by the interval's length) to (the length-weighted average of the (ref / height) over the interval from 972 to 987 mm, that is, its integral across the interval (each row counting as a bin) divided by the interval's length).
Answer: 1.01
